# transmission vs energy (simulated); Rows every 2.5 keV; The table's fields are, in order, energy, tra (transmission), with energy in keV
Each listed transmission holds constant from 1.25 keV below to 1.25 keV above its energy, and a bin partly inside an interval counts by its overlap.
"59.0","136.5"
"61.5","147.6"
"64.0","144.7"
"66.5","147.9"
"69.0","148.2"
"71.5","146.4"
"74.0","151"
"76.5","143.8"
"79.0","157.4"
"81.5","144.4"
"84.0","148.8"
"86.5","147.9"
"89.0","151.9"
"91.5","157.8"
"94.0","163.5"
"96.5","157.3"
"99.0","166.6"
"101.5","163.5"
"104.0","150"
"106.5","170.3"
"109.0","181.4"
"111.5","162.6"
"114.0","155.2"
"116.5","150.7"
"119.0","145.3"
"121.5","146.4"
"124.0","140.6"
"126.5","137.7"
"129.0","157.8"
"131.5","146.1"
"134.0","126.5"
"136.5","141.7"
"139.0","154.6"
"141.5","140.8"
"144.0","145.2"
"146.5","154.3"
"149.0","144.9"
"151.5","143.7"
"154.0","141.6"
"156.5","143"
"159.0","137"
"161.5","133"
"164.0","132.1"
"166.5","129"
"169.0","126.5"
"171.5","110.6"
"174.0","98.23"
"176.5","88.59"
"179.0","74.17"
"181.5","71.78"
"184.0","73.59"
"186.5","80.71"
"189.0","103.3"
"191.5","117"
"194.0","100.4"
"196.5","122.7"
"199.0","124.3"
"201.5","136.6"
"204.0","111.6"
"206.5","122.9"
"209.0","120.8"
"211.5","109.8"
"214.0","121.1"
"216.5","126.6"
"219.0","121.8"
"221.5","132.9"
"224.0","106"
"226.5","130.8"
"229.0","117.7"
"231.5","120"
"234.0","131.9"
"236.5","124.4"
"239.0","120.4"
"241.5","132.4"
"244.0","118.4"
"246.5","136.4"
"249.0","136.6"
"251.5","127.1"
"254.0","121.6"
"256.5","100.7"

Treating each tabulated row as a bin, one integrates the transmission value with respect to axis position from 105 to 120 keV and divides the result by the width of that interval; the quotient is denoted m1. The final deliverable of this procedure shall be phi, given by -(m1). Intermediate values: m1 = 161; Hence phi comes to -161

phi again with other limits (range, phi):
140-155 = -145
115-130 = -146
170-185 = -87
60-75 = -147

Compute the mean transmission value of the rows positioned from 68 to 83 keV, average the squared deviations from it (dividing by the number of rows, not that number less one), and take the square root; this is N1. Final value 4.6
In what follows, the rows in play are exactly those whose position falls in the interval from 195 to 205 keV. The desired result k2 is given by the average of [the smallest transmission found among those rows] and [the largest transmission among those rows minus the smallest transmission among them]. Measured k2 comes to 68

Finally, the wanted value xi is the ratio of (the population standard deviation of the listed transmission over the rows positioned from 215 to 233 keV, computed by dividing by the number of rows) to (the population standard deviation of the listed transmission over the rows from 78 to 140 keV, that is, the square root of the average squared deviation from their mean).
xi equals 0.7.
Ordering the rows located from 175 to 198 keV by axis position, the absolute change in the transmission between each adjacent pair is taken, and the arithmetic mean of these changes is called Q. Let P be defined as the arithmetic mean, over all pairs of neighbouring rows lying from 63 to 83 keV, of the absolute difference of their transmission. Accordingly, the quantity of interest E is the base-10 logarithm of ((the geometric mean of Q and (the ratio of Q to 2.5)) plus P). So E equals 1.15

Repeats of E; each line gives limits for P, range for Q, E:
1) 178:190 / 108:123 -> 1.12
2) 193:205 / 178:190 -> 1.32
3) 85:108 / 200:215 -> 1.21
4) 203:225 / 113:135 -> 1.21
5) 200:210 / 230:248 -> 1.30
